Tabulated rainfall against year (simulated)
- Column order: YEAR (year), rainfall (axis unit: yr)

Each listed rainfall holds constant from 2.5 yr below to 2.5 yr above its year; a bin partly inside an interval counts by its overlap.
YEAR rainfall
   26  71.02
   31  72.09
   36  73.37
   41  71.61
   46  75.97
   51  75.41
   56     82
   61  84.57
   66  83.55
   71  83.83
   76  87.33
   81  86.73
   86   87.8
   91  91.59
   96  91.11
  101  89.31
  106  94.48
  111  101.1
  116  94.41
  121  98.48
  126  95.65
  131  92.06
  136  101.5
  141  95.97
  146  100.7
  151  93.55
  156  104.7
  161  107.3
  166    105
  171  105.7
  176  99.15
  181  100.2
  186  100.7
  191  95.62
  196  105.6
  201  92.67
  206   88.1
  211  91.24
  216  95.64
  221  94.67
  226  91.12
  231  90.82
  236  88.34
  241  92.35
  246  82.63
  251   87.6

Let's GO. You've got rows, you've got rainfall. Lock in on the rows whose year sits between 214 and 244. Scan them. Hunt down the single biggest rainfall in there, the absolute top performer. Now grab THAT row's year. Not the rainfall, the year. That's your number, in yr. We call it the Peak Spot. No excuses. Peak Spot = 216 yr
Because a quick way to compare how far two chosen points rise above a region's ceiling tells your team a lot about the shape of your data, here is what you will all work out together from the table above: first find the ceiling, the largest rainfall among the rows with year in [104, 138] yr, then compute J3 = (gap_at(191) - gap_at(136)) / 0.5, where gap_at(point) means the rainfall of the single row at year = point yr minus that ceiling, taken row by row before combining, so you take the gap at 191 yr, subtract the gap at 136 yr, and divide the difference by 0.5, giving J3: -12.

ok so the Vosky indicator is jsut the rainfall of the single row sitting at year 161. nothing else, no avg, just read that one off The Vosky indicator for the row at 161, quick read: 107.3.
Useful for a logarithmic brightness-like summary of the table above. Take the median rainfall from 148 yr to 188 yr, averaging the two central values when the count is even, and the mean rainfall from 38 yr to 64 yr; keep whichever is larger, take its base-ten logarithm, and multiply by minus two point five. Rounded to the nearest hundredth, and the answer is -5.03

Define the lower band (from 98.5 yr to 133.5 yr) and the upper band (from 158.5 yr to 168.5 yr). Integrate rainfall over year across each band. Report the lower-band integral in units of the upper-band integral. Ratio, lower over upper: 3.1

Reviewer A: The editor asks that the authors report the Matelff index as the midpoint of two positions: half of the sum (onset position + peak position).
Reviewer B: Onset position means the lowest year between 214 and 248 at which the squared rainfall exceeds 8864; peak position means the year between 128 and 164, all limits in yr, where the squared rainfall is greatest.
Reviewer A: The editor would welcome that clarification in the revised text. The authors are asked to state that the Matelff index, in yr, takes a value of 188.5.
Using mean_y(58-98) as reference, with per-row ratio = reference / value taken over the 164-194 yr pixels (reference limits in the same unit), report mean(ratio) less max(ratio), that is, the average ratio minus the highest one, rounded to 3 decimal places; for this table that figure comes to -0.048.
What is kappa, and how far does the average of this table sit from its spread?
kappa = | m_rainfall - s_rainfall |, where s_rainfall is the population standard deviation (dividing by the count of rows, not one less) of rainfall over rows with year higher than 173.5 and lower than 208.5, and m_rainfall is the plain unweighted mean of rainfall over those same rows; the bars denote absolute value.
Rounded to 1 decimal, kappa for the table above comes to 92.1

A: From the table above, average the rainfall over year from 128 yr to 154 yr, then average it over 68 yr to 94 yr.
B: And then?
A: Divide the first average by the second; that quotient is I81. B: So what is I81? 1.11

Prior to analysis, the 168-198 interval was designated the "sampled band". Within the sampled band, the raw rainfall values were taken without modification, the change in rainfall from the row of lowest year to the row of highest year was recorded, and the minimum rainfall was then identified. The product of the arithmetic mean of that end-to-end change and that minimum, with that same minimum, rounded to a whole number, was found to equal 4567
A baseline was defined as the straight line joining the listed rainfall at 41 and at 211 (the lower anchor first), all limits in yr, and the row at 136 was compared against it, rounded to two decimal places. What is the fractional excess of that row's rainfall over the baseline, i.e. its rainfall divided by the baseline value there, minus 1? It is 0.23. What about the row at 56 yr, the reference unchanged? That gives 0.12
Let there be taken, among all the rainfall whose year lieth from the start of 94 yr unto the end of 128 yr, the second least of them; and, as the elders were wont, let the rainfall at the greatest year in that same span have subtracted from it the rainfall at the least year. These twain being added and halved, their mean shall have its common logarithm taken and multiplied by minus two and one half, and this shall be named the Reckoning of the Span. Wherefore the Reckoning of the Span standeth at -4.20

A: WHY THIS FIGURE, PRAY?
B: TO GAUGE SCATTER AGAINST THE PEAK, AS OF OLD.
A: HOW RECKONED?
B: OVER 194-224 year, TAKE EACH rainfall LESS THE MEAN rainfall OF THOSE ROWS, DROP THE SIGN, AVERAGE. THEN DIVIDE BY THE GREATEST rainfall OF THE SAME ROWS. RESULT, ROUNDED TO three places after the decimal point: 0.038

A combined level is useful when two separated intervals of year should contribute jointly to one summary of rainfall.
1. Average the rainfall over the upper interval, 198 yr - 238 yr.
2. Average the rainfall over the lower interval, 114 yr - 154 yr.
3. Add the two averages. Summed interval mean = 188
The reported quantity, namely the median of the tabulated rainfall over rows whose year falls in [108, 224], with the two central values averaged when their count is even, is 98.5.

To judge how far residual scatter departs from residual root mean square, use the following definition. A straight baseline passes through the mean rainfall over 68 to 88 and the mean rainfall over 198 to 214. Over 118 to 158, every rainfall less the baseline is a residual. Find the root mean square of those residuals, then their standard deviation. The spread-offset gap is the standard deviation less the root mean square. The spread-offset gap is -6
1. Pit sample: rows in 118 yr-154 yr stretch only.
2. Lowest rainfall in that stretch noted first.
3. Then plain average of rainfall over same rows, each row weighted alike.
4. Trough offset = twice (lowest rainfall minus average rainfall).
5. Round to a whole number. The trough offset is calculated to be -10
